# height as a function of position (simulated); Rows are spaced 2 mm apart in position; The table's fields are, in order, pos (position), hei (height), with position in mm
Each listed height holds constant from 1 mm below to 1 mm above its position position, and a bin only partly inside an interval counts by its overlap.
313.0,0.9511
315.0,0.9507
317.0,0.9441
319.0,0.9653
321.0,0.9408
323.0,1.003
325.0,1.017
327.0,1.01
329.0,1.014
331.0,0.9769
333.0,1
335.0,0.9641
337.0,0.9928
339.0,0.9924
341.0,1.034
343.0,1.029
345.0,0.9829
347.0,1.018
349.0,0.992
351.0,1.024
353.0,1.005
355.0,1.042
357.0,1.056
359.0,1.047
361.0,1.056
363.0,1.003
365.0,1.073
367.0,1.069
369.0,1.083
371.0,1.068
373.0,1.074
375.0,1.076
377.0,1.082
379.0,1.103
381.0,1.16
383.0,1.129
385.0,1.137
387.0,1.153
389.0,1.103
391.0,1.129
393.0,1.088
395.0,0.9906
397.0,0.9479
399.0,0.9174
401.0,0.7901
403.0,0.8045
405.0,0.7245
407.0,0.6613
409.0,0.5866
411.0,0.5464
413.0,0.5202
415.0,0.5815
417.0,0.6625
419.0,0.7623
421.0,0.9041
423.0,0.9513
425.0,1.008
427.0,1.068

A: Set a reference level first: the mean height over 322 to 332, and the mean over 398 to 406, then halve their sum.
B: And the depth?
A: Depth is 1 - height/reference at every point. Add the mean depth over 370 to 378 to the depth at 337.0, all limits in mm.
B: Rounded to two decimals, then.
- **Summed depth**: -0.28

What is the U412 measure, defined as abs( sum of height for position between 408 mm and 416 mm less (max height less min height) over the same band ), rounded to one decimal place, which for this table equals 2.2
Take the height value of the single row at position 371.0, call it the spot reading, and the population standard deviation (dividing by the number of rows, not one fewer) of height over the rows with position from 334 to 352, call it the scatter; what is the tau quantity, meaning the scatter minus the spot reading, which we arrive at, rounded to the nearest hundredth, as -1.05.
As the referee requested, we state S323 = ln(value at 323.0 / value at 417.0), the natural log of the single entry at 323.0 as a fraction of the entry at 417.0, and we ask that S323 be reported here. 0.4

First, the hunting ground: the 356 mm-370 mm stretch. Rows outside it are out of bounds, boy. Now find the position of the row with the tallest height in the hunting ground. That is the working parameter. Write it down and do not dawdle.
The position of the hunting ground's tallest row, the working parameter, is 369.0 mm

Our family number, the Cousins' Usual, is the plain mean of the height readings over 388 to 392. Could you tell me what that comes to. 1.12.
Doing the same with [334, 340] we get 0.98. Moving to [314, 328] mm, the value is 0.98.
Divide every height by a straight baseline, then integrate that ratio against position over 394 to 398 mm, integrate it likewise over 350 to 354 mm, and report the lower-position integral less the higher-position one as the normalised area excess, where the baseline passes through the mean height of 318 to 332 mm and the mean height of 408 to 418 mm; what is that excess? -1.2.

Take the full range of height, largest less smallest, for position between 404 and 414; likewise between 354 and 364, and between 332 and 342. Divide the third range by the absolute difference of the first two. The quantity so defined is 0.46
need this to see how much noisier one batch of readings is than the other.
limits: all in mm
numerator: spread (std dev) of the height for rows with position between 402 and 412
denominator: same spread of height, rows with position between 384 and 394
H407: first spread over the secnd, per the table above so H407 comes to 4.0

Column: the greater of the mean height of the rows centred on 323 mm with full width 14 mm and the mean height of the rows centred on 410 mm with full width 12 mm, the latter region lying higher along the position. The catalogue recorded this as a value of 0.98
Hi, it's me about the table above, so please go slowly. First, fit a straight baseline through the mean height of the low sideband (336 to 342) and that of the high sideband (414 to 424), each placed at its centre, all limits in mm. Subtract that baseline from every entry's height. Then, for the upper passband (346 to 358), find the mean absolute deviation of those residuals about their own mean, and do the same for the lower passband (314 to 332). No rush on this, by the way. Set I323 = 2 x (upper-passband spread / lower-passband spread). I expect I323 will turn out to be 1.27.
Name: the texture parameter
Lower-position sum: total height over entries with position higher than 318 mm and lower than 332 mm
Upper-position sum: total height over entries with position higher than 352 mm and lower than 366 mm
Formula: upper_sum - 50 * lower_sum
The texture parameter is -339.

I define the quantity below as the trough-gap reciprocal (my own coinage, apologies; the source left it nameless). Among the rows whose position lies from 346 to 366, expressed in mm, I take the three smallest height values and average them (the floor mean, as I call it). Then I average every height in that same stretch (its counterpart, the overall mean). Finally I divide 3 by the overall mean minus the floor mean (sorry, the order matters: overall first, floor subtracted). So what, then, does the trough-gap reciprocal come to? 95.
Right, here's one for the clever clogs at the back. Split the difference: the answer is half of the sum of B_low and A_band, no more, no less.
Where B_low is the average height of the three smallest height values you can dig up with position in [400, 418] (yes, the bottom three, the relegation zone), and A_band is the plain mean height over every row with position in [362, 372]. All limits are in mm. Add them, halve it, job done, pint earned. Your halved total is 0.80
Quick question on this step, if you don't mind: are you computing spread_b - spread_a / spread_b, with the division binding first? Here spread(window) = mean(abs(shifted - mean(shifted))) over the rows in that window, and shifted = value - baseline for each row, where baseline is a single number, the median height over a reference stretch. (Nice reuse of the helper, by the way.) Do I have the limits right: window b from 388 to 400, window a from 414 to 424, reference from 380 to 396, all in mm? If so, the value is -1.5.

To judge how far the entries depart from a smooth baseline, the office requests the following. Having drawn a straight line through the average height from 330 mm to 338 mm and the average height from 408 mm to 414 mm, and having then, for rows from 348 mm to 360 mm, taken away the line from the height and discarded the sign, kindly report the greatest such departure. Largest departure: 0.20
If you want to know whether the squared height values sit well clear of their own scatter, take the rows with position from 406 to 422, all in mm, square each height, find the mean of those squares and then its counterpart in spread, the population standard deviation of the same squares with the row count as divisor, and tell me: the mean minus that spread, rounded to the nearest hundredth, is 0.27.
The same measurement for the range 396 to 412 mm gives 0.37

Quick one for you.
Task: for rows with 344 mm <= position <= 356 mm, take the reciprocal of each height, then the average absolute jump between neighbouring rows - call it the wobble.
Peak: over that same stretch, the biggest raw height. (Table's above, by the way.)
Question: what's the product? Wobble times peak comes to 0.0305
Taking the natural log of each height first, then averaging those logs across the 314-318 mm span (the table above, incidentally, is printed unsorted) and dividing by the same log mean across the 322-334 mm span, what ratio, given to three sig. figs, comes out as -15.9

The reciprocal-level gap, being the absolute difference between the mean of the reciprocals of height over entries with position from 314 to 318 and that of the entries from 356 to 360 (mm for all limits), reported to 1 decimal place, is 0.1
